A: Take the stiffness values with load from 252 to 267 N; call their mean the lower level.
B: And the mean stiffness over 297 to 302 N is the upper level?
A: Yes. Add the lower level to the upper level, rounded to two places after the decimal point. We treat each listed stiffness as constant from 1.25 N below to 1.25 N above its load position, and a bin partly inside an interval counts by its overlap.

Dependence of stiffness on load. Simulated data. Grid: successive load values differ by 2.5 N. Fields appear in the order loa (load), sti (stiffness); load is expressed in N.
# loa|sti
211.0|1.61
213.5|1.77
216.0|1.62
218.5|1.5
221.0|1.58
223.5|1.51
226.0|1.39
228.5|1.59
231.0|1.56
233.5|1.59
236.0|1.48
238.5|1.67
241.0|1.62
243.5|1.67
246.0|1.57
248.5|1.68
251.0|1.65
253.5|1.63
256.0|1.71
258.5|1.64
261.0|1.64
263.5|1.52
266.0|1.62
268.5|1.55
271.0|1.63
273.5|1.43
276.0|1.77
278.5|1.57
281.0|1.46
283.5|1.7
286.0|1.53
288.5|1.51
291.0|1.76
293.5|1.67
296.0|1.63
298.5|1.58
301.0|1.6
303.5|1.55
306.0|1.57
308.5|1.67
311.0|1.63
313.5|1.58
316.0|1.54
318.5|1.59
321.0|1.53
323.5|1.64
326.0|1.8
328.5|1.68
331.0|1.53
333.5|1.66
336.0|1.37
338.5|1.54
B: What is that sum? 3.22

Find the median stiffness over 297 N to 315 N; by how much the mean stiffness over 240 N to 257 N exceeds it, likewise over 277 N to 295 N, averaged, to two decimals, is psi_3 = 0.04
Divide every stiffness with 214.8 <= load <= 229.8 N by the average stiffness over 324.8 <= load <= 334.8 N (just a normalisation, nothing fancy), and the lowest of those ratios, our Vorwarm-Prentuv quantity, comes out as 0.83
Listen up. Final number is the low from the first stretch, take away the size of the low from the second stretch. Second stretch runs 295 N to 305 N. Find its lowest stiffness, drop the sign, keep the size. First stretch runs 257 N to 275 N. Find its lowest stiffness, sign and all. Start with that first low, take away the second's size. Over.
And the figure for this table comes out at -0.120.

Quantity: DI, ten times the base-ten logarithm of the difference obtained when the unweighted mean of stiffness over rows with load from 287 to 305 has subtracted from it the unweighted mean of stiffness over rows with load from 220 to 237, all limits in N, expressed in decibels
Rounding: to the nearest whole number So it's -11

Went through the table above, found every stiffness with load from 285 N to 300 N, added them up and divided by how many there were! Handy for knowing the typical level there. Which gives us 1.61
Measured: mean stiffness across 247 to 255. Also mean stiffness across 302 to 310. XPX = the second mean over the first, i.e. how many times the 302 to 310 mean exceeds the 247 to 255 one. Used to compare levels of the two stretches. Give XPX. 0.97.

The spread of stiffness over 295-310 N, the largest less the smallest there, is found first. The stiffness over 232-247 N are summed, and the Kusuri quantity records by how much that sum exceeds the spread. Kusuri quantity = 9.48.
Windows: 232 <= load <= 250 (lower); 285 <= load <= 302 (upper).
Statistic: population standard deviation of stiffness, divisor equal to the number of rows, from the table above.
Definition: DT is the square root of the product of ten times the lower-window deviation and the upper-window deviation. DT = 0.23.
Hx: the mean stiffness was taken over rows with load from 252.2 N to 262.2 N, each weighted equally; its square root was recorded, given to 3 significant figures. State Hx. 1.29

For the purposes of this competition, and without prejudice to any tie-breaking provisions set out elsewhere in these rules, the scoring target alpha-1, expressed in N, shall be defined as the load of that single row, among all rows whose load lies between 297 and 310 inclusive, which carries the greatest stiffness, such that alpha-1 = 308.5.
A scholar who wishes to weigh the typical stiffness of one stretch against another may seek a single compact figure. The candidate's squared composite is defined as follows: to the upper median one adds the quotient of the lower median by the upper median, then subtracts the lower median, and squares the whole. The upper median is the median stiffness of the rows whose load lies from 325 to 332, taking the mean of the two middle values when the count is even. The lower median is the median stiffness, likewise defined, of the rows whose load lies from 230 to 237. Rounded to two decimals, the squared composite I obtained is 1.10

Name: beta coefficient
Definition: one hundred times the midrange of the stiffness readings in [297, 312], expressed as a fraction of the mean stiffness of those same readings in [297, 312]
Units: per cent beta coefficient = 100.6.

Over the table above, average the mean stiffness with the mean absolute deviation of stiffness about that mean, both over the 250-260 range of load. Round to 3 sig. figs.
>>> 0.842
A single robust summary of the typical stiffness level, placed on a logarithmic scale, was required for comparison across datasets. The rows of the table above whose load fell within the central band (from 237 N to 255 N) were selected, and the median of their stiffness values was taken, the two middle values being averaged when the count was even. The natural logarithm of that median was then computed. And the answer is 0.501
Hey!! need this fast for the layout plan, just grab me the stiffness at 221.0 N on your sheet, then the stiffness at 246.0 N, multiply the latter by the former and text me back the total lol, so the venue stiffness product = 2.48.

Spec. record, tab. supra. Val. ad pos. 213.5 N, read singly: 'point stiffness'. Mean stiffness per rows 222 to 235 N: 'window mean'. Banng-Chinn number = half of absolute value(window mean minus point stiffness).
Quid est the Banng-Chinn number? 0.121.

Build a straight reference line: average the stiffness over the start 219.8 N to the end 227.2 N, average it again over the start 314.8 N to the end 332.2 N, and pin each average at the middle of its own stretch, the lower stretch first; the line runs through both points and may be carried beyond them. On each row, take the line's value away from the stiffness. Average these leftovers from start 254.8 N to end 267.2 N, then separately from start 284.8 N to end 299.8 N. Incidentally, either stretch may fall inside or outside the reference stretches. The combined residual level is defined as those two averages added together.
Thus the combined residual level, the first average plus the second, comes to 0.12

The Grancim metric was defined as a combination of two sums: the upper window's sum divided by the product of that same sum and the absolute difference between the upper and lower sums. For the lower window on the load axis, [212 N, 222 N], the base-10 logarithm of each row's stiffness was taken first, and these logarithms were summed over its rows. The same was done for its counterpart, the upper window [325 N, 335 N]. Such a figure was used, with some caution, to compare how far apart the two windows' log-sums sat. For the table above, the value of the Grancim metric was 19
